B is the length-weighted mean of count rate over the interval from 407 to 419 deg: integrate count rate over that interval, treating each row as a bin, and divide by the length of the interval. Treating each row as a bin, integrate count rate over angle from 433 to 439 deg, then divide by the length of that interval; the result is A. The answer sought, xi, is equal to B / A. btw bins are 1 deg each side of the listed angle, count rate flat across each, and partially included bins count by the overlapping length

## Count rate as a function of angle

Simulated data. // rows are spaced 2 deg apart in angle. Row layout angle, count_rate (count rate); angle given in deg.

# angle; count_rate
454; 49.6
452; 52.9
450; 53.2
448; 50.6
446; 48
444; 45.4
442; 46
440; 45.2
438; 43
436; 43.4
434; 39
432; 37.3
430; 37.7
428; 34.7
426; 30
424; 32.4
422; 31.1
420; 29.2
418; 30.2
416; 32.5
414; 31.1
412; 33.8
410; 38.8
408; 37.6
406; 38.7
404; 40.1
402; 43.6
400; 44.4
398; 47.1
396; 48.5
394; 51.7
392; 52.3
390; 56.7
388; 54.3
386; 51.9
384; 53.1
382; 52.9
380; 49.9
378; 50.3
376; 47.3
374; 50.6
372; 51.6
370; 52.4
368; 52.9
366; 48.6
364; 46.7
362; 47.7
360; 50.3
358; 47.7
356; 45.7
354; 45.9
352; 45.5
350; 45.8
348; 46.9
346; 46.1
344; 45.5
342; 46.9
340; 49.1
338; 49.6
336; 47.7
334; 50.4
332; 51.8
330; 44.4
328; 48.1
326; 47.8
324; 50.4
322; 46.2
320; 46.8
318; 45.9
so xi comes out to 0.81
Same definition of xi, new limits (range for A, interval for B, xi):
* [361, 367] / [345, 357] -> 0.96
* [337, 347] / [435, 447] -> 0.95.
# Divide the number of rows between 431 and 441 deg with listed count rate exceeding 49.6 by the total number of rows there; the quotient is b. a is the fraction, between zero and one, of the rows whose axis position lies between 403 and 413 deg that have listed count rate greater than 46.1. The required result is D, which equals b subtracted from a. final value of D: 0.0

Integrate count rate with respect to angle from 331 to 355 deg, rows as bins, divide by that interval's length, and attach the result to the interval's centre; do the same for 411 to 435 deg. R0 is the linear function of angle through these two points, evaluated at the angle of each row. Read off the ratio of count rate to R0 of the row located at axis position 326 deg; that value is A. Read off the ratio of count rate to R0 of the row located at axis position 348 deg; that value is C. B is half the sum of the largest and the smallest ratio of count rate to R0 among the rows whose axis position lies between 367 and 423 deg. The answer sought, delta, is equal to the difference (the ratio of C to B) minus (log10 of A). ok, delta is 0.89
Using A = 0.94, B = 1.16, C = 1.00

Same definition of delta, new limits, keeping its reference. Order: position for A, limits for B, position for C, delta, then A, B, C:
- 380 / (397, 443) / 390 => 1.12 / 1.22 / 1.20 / 1.45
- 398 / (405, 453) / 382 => 0.85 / 1.25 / 1.38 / 1.30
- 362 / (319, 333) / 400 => 1.20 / 1.08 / 0.97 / 1.19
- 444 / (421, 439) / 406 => 0.73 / 1.54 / 1.16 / 1.07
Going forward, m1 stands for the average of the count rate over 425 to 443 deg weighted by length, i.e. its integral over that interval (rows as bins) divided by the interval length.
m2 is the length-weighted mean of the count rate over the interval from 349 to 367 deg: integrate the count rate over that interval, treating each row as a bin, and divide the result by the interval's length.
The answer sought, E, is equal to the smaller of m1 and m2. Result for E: 40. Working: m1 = 40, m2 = 47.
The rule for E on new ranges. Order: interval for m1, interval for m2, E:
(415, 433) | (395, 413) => 33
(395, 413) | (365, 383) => 41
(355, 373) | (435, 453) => 48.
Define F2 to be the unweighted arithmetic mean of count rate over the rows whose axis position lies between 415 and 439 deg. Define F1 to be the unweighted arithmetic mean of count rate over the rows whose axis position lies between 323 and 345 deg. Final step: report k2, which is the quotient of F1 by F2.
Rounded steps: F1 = 48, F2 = 35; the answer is 1.38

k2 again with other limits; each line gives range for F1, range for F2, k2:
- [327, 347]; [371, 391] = 0.92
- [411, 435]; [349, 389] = 0.67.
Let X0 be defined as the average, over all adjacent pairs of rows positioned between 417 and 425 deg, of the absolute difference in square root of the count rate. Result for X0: 0.13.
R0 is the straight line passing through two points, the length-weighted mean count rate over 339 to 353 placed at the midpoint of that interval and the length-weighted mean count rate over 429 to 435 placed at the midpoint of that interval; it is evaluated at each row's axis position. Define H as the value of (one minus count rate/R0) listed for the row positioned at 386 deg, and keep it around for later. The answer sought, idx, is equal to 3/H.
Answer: -14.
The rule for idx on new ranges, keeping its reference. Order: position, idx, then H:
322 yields 54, 0.06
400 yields -38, -0.08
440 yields -14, -0.21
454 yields -8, -0.38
